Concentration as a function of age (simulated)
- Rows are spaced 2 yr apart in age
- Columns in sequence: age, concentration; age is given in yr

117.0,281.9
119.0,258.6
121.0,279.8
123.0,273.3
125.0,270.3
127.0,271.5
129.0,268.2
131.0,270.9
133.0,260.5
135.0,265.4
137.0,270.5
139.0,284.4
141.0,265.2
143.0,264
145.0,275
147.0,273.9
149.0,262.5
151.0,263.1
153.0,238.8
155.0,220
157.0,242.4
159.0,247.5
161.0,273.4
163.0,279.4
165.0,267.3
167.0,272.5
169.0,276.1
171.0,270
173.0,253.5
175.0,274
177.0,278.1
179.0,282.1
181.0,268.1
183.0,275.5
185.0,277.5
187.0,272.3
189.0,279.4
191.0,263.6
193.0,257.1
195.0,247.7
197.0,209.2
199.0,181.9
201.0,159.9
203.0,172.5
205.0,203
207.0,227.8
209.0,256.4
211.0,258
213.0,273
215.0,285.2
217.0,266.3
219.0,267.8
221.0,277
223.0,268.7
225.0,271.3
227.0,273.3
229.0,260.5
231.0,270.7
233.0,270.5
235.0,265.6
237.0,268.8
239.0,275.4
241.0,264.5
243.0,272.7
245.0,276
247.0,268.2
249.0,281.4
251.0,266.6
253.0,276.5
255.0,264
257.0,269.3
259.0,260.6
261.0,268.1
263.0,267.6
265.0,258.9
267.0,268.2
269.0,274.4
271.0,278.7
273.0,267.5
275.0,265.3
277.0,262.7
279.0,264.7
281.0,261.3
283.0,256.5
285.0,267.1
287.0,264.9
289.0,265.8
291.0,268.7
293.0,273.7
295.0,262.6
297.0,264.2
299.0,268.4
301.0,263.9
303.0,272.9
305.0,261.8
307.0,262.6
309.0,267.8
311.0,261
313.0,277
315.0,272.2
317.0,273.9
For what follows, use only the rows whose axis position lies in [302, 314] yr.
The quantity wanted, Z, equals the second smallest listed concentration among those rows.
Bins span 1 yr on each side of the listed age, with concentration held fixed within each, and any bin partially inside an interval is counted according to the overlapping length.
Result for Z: 261.8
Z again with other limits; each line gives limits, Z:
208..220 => 258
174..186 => 274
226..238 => 265.6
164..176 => 267.3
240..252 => 266.6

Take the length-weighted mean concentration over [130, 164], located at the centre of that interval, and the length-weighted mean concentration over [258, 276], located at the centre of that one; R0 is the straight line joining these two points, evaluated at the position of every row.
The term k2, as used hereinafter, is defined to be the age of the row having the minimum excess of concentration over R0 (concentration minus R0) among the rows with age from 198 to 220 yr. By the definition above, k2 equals 201.0 yr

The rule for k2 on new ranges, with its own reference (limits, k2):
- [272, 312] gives 283.0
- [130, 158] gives 155.0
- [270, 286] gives 283.0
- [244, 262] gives 259.0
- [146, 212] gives 201.0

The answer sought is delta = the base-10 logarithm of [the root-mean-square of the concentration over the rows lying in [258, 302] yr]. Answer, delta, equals 2.43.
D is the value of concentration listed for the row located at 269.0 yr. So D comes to 274.4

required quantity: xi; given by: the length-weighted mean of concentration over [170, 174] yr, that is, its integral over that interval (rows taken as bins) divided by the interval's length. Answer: 262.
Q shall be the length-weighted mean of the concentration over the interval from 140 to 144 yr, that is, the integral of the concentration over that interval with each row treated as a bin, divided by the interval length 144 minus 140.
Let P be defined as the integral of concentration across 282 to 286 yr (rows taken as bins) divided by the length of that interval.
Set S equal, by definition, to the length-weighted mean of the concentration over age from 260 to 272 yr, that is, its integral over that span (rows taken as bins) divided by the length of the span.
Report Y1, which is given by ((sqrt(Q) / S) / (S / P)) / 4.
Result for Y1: 0.0147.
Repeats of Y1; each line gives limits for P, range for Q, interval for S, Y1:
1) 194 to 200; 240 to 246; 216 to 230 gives 0.0121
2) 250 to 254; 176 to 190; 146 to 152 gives 0.0159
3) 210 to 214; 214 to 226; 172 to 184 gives 0.0148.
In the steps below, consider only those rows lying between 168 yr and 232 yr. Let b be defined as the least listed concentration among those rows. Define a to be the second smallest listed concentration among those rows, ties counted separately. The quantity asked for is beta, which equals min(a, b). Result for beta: 160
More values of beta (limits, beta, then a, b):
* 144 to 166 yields 220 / 238.8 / 220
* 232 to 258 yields 264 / 264.5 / 264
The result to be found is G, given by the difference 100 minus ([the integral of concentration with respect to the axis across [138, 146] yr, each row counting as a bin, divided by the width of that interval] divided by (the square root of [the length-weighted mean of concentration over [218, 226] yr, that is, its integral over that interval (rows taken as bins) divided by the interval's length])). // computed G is 83.5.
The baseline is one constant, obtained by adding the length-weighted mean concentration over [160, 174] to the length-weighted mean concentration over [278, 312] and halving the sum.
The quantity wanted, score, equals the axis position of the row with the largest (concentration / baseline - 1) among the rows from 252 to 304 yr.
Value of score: 271.0 yr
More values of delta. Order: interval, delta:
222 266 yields 2.43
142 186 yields 2.42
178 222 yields 2.40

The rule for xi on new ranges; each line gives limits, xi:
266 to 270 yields 271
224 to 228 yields 272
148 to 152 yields 263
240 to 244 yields 269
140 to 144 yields 265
